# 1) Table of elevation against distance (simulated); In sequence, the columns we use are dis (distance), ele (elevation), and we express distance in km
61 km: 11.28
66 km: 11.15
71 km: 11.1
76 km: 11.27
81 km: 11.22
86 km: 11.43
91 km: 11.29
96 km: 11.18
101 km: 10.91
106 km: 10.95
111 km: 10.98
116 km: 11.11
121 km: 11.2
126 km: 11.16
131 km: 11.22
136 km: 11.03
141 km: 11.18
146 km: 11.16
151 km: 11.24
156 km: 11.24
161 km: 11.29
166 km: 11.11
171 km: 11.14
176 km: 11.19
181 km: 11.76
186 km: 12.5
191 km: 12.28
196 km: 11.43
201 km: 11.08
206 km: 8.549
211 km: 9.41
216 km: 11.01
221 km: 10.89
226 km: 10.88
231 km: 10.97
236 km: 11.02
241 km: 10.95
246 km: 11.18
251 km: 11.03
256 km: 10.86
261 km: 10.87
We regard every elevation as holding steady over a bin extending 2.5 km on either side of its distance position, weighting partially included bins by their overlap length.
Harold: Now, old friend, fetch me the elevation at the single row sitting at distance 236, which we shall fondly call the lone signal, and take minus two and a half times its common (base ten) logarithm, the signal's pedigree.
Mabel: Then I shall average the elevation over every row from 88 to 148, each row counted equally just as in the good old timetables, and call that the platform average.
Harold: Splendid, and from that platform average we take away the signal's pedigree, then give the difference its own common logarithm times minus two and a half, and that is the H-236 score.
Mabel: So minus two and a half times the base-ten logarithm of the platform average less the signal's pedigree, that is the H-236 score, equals -2.84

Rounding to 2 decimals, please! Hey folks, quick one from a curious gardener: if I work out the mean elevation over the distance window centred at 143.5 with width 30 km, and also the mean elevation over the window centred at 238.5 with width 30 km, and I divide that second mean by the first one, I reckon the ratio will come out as 0.98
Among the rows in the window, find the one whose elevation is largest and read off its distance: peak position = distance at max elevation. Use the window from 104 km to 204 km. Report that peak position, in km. 186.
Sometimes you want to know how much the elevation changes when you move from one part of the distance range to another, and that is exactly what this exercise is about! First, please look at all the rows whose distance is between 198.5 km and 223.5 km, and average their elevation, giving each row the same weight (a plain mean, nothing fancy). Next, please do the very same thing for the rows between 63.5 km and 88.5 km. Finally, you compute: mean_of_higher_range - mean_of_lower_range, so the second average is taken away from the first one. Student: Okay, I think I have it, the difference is -1.0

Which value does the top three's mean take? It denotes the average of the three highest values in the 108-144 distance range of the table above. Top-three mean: 11.2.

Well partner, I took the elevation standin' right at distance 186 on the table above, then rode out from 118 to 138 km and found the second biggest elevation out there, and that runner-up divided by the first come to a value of 0.90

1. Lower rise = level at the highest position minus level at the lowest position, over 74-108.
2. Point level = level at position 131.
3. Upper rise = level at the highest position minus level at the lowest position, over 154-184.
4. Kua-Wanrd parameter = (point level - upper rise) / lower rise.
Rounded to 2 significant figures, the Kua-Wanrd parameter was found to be -33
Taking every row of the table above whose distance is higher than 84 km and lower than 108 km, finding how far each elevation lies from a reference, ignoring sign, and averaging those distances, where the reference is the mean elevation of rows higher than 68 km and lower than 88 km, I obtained 0.2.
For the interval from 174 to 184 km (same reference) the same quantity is 0.3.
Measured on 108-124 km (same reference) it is 0.2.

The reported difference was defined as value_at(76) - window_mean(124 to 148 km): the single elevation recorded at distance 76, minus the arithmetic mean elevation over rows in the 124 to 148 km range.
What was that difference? 0.12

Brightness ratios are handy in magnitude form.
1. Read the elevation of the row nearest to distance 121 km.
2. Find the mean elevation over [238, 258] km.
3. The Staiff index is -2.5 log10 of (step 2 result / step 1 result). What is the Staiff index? 0.019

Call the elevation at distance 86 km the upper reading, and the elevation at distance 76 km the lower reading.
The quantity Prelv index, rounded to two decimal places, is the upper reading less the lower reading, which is 0.16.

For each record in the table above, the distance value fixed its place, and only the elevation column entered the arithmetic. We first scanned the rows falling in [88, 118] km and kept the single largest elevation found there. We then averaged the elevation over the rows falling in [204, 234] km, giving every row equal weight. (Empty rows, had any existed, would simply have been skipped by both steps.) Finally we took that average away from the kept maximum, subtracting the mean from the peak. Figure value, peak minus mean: 1.0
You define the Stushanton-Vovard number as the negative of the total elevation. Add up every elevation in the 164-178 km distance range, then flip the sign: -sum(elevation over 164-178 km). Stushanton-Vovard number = -33.4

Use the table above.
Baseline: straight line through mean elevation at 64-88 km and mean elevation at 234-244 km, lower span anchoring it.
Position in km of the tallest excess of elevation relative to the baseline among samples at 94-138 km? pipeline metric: 131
